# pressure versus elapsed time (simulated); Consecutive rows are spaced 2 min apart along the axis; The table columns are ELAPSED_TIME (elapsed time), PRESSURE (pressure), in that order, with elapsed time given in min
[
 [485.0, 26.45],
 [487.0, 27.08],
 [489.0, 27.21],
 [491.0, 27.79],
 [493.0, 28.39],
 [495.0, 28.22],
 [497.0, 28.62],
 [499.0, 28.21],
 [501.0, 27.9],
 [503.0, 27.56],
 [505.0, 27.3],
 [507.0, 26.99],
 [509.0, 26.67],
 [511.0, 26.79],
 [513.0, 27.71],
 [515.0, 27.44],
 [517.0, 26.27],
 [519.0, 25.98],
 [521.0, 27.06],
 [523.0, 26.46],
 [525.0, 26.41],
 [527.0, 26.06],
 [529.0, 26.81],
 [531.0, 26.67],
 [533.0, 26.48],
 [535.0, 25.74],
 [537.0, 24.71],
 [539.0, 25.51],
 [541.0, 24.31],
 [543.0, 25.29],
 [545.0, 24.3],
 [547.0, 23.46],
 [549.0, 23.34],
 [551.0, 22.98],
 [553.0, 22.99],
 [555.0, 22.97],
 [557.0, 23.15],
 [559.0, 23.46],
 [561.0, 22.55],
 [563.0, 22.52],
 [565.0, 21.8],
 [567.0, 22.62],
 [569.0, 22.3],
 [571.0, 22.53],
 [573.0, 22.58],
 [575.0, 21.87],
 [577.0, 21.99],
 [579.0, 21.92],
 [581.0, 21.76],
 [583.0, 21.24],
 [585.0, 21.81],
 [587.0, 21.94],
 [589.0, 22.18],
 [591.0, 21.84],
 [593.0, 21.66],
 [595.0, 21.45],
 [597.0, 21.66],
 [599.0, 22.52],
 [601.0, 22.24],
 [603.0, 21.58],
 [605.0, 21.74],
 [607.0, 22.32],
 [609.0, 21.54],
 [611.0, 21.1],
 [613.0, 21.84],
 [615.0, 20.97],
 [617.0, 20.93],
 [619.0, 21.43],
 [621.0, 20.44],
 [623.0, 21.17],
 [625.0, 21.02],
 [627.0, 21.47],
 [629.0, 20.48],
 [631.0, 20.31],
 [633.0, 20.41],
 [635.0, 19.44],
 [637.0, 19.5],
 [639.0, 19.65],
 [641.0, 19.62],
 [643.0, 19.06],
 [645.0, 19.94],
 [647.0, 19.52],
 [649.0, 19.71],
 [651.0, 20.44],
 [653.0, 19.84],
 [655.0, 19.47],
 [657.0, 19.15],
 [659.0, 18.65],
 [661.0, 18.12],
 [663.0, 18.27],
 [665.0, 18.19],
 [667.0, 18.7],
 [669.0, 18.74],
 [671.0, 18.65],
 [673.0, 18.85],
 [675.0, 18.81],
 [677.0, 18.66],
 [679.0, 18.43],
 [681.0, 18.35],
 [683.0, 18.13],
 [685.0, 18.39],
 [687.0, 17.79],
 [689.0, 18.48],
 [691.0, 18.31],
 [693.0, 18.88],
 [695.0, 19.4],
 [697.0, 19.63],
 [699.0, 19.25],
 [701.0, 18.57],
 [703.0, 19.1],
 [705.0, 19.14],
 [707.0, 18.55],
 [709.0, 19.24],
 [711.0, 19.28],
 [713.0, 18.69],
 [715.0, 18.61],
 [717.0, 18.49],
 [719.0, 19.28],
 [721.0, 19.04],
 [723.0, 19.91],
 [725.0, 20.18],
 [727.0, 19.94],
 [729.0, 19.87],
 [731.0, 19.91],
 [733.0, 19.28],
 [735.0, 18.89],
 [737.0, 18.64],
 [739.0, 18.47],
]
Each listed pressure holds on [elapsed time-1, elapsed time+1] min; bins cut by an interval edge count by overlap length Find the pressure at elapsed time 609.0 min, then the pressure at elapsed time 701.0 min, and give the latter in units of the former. 0.86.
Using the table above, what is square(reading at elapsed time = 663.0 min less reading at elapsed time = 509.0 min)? 71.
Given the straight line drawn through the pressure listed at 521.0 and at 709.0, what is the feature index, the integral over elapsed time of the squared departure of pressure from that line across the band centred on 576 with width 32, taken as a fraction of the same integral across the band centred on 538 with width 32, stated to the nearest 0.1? 2.9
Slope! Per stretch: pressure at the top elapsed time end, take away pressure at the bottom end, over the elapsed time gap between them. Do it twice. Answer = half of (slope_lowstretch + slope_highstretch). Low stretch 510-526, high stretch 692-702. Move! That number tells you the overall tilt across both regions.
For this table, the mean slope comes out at -0.033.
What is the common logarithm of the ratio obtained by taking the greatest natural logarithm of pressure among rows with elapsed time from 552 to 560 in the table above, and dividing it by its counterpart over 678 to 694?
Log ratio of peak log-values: 0.031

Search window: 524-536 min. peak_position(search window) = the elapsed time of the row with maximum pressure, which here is 529.0 min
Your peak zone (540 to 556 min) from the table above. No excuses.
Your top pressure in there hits 25.29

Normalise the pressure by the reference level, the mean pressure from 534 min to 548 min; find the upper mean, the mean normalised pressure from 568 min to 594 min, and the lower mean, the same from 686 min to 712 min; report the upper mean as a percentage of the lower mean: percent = 116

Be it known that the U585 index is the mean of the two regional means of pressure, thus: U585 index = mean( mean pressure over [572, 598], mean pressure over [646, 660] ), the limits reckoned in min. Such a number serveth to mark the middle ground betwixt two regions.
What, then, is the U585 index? 20.7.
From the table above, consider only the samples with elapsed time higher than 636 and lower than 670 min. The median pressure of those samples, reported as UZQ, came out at 19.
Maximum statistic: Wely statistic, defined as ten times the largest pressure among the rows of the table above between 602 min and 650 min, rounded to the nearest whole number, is 223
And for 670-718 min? 196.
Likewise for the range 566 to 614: 226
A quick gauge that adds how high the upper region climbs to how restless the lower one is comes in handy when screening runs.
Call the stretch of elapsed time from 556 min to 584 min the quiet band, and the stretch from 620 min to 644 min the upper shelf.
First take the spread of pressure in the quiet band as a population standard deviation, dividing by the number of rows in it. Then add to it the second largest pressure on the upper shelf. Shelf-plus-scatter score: 21.7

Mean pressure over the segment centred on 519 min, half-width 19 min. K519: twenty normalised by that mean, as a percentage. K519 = 75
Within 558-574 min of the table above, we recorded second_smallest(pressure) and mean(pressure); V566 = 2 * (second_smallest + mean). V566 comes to 90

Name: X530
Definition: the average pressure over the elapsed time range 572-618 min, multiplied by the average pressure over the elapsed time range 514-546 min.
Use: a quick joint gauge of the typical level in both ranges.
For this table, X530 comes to 565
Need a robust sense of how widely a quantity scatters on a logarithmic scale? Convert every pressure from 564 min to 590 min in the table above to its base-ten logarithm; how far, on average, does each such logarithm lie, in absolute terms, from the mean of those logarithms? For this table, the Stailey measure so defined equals 0.0061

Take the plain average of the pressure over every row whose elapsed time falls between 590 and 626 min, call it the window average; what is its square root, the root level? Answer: 4.64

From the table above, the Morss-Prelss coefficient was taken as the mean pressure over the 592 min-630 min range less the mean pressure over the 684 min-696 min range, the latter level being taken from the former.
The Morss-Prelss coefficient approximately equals 2.9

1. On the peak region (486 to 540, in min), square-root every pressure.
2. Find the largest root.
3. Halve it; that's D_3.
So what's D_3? 2.7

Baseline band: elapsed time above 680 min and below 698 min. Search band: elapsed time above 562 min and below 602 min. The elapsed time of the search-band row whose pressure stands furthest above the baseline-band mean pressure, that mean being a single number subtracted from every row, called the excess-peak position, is 567.0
